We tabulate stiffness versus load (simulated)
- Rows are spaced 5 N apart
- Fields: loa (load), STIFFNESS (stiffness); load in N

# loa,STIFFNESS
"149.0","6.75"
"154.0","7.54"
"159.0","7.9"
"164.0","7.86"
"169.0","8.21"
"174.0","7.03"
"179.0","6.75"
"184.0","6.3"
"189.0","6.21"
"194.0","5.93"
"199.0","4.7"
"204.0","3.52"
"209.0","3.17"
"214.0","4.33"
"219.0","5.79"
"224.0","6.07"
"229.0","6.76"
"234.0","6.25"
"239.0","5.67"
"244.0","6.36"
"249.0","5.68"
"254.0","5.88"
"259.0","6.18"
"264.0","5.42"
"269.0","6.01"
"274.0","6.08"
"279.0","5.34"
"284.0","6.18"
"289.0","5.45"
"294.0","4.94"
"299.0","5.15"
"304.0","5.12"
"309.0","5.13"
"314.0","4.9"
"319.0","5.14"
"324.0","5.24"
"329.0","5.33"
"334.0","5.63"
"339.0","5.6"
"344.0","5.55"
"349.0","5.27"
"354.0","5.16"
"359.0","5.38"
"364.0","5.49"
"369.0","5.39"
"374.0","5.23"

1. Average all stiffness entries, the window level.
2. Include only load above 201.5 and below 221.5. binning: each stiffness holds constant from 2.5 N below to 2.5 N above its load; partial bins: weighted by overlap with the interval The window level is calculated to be 4.2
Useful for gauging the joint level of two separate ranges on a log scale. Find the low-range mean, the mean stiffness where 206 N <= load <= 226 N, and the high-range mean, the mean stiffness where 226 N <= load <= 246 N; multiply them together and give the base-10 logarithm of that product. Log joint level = 1.48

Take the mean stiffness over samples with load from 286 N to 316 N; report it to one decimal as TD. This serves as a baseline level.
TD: 5.1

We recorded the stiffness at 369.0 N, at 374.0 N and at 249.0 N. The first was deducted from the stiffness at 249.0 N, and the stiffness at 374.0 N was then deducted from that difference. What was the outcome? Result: -4.9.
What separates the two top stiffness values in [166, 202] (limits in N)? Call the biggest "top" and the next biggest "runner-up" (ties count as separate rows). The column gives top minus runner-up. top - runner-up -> 1.2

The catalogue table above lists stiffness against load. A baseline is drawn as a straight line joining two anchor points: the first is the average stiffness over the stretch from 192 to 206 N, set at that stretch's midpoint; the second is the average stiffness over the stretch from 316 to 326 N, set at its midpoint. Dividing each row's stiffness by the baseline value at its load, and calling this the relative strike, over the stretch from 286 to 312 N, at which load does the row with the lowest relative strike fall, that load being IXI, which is 294.0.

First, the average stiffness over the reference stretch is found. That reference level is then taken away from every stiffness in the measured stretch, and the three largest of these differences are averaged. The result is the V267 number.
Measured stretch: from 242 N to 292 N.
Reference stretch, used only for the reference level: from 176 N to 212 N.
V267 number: 1.0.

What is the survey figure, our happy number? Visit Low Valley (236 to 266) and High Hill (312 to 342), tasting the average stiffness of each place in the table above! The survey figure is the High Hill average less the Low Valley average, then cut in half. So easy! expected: -0.28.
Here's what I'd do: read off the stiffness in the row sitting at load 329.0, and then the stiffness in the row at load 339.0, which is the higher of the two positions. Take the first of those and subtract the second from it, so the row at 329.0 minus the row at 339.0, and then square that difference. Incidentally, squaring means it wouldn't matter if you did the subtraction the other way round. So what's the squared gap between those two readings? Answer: 0.1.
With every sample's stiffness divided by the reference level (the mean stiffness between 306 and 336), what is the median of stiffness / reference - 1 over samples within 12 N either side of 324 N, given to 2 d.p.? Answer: 0.00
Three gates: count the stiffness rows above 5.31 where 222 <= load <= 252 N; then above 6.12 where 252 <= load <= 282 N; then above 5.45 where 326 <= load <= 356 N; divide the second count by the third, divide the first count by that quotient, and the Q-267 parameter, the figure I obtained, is 18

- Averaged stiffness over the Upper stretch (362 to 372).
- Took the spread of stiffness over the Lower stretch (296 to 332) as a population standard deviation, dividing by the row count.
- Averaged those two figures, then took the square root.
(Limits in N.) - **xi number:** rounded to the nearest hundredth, 1.67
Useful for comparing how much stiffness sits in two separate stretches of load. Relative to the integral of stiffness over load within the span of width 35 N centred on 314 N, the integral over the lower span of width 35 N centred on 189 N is 1.12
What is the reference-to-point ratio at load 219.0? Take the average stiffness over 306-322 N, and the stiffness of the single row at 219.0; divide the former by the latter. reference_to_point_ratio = 0.87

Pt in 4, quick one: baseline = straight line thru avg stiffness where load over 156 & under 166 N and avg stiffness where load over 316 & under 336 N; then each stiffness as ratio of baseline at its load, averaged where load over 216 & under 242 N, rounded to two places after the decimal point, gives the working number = 0.89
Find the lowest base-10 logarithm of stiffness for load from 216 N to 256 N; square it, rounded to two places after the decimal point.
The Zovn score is 0.57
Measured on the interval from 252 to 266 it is 0.54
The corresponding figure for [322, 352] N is 0.52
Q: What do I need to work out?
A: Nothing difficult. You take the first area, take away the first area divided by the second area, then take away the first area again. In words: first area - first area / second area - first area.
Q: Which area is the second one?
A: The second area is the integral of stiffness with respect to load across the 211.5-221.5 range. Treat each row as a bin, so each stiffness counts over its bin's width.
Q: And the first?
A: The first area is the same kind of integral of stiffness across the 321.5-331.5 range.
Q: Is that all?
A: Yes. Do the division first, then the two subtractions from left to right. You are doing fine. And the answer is -1.04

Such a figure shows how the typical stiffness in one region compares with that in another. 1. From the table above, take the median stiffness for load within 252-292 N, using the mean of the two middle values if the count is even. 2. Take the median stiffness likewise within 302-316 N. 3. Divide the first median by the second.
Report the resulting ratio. 1.16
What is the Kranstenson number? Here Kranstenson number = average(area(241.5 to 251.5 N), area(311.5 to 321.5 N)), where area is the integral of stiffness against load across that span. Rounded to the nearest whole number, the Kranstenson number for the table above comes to 55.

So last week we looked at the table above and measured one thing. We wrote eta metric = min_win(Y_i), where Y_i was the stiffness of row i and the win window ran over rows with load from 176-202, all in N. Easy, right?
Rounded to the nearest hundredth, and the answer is 4.70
